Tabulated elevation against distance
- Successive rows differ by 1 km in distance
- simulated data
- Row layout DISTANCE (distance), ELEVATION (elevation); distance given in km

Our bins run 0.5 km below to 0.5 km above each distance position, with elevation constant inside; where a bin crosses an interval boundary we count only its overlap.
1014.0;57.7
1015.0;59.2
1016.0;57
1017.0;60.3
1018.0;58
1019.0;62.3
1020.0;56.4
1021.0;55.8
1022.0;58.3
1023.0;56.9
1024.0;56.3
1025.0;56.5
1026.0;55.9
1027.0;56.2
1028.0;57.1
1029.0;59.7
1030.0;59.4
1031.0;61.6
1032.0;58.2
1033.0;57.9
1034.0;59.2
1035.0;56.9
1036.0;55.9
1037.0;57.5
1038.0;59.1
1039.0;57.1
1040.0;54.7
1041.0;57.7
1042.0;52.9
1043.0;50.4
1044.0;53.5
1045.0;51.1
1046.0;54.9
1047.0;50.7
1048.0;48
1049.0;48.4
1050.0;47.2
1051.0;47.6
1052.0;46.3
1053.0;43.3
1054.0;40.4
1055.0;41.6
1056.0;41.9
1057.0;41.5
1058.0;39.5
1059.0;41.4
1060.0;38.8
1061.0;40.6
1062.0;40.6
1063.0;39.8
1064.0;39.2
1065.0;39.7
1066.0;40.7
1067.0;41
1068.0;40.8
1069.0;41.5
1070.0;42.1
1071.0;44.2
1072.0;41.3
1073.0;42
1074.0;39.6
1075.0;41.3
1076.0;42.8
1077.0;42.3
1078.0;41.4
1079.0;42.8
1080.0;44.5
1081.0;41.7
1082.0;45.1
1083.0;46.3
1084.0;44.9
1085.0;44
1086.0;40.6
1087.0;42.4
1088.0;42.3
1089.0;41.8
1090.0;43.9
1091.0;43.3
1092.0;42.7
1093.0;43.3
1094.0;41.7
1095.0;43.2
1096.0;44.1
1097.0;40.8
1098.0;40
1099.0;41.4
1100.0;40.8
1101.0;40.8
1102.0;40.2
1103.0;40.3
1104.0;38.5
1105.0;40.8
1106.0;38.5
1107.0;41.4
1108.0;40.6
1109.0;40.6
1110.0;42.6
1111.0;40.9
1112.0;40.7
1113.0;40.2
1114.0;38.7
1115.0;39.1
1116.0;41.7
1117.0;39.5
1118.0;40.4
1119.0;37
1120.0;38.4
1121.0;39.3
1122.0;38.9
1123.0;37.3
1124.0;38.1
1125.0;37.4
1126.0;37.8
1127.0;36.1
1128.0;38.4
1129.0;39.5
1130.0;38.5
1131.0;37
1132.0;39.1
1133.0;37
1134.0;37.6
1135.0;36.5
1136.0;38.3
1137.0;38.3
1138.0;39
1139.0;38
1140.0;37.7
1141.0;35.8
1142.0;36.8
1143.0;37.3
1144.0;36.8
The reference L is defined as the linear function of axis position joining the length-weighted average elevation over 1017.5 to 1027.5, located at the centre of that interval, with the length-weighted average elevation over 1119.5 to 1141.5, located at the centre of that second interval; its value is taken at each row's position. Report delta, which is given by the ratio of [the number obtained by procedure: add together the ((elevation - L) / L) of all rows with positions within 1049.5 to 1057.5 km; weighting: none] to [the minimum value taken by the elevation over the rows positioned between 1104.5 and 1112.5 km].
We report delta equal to -0.03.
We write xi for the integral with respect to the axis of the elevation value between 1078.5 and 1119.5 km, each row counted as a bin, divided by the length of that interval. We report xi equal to 41.6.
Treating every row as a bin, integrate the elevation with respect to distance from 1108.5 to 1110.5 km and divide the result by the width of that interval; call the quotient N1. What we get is 42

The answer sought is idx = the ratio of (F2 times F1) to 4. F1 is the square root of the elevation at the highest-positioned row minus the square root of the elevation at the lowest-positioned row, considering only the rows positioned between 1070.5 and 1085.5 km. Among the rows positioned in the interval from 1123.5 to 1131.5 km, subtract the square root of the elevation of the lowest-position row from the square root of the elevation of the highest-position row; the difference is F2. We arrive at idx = 0.000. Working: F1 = -0.02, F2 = -0.09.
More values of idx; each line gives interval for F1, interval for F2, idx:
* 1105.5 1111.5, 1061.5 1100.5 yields 0.001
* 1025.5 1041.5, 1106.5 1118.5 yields -0.002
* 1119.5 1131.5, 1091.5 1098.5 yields 0.006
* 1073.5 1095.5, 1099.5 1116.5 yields 0.005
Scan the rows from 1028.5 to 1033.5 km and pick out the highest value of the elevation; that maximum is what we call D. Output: 61.6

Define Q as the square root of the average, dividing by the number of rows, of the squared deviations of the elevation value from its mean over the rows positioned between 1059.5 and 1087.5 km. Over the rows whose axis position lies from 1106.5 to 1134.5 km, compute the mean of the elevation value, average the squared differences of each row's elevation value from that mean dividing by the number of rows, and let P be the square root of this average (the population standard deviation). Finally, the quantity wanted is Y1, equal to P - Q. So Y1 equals 0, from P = 2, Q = 1.9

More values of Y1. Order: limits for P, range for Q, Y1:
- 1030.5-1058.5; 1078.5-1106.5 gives 5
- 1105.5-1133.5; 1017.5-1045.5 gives -1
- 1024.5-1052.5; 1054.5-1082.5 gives 3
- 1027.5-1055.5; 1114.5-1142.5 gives 5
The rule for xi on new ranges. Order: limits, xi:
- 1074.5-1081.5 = 42.4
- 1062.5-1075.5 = 41.0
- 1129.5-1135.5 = 37.6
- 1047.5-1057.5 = 44.6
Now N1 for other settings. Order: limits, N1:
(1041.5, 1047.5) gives 52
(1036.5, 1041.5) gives 57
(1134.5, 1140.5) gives 38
